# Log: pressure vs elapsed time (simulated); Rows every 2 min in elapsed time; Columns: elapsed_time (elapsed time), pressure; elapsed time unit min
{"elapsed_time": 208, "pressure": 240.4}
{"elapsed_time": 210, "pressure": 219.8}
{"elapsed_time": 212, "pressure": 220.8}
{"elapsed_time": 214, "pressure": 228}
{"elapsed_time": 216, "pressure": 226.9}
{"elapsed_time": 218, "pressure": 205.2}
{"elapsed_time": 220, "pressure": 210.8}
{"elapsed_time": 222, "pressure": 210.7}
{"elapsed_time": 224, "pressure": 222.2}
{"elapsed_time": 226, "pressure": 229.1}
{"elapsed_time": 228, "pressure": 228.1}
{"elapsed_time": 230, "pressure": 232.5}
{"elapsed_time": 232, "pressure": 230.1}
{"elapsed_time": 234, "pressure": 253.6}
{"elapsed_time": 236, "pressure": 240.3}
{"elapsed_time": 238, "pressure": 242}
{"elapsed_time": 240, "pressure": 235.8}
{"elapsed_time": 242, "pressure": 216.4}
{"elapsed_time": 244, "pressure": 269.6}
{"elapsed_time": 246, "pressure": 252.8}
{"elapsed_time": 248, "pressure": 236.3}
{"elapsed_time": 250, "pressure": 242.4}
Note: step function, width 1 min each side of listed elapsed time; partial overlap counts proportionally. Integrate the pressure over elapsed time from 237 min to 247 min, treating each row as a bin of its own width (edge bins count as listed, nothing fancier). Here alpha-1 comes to 2433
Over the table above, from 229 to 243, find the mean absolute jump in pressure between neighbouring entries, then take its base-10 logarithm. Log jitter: 1.04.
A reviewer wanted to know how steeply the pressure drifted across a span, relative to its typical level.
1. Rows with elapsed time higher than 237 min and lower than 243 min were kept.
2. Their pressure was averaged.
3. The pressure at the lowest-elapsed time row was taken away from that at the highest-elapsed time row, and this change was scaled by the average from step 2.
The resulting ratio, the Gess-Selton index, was -0.11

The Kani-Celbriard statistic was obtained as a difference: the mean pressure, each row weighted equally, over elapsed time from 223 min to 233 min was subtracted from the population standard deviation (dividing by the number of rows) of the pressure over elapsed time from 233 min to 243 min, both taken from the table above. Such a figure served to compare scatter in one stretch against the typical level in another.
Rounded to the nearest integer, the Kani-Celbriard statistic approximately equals -216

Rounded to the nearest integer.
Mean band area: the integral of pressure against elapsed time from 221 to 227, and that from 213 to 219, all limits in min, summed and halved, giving 1322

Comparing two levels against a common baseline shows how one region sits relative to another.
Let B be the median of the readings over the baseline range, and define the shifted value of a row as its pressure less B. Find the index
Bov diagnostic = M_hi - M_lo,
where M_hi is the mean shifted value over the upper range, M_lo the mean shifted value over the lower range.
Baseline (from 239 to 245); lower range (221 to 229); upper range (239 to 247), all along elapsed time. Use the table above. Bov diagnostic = 21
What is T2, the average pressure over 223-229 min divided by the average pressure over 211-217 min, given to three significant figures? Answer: 1.01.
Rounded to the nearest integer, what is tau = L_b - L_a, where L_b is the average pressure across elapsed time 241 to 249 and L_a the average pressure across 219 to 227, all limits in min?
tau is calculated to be 26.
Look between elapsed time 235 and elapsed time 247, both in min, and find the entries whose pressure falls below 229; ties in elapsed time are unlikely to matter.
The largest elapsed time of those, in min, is 242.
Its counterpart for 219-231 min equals 228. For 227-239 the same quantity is 228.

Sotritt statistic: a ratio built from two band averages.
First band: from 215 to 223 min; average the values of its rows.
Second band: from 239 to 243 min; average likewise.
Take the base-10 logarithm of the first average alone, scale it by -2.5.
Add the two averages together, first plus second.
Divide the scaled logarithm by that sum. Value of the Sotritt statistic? -0.0132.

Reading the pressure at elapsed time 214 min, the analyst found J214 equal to 228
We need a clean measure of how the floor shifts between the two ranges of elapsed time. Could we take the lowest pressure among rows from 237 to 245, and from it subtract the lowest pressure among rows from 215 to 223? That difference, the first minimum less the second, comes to 11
